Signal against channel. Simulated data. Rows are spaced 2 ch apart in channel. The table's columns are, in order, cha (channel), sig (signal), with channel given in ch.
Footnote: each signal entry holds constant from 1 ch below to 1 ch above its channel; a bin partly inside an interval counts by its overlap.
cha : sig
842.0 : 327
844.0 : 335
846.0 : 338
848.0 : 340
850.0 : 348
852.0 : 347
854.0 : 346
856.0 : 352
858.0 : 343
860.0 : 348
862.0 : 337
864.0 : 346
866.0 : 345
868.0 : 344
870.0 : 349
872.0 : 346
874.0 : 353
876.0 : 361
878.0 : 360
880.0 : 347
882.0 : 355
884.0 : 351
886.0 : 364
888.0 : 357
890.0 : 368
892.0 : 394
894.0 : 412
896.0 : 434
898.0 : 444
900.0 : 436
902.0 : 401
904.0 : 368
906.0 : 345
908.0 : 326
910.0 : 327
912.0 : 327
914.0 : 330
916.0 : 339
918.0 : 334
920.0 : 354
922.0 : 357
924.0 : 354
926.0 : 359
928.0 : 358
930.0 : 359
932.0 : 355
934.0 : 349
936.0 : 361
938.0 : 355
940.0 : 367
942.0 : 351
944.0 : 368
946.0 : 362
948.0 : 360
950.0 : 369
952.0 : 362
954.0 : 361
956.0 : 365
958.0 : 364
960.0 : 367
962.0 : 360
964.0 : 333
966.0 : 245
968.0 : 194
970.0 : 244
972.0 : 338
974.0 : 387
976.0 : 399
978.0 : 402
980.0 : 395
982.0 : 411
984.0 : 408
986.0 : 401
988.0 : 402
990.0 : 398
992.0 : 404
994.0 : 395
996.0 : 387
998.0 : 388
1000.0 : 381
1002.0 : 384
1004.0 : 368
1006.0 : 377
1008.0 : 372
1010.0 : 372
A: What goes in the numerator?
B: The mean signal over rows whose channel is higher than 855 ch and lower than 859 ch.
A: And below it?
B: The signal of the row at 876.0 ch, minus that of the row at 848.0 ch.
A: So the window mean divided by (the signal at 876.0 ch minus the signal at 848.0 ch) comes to 17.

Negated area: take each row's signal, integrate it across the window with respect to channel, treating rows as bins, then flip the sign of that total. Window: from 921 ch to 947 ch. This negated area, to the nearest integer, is -9310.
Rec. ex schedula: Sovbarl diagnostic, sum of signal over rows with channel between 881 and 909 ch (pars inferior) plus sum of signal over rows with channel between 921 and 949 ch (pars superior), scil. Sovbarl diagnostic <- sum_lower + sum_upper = 10370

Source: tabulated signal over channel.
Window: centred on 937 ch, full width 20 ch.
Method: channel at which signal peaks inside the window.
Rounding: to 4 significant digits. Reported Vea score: 944.0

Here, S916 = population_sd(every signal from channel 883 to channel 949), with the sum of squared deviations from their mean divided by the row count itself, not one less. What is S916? 30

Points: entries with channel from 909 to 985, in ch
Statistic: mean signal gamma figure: 351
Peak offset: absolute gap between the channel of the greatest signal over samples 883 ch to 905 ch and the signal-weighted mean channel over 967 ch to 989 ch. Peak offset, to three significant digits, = 81.0 ch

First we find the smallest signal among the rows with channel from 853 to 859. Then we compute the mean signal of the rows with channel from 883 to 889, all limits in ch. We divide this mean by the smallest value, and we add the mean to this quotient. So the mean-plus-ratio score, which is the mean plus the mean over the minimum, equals 358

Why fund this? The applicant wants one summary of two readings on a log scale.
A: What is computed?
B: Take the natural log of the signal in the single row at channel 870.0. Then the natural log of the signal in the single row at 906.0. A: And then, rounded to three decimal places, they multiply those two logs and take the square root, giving 5.849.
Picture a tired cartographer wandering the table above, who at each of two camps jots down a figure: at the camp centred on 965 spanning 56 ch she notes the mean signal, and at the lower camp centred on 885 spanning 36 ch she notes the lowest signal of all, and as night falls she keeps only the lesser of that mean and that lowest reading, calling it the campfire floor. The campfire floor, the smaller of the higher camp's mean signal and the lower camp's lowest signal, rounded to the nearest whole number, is 344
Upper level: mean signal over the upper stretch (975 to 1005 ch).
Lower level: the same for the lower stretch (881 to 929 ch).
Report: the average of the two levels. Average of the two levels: 381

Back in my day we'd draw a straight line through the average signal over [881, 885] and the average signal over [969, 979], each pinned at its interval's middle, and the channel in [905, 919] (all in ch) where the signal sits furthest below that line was 908.0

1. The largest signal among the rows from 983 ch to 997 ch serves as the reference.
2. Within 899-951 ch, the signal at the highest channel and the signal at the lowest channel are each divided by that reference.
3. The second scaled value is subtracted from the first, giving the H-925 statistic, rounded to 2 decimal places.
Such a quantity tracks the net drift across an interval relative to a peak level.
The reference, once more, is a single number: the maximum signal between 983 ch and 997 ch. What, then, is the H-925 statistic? -0.16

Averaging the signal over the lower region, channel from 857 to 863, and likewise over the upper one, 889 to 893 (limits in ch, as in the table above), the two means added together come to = 724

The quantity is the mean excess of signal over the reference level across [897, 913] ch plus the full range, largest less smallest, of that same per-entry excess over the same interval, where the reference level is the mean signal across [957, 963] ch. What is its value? 126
